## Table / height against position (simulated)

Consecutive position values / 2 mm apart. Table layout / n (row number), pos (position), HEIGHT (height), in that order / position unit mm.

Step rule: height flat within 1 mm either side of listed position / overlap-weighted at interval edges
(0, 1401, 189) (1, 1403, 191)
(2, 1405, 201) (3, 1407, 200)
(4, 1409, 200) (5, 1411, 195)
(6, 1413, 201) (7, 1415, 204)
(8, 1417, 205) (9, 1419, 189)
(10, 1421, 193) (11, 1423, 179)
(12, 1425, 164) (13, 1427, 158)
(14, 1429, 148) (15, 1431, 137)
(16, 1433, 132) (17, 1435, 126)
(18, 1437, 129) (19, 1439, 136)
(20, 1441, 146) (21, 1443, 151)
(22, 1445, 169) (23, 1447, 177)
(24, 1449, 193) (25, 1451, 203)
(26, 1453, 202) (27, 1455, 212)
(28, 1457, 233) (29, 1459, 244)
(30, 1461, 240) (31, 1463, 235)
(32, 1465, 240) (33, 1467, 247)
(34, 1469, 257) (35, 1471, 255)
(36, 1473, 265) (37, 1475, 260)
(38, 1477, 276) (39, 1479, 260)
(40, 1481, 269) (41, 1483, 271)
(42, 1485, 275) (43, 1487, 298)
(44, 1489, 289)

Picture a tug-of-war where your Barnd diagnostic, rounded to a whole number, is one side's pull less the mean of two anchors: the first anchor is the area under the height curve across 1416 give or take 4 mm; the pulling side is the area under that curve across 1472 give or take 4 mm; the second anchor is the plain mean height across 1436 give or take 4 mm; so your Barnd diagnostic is 1210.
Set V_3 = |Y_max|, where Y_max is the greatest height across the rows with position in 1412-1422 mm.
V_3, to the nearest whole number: 205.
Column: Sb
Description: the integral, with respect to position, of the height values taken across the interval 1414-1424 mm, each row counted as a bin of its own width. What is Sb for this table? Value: 1940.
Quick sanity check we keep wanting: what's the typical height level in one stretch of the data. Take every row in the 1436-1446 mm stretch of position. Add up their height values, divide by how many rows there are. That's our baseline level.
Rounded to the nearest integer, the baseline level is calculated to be 146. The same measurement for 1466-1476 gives 257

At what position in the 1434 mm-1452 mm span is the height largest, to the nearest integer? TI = 1451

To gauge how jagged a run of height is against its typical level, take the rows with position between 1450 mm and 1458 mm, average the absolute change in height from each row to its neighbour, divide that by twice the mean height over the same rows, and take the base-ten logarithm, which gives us -1.60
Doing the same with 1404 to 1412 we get -2.30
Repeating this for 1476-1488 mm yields -1.71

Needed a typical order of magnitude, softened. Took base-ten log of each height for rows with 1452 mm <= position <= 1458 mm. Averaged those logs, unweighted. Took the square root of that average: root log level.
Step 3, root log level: 1.53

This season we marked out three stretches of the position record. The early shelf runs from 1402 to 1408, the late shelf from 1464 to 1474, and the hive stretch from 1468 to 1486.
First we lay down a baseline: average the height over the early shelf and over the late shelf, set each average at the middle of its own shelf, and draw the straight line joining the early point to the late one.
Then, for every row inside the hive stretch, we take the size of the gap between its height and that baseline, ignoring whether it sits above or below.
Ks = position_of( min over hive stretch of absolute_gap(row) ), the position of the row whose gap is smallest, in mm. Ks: 1471 mm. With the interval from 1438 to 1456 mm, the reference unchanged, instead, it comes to 1455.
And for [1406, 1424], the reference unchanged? 1409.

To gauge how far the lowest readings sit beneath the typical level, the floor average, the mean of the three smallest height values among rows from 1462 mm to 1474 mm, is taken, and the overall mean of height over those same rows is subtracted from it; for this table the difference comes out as -9.2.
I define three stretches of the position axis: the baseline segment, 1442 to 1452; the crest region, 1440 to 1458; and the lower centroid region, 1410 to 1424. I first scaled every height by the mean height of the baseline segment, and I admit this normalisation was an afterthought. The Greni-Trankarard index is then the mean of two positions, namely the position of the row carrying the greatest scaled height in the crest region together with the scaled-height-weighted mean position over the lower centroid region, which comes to 1436.9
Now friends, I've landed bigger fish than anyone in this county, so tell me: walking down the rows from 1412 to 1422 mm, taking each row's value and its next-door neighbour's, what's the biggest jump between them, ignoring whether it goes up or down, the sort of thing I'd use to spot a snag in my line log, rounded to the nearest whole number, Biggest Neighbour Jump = 16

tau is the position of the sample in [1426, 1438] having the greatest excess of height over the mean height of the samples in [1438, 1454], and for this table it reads 1427 mm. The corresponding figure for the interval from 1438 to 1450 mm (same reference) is 1449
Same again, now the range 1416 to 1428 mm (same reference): 1417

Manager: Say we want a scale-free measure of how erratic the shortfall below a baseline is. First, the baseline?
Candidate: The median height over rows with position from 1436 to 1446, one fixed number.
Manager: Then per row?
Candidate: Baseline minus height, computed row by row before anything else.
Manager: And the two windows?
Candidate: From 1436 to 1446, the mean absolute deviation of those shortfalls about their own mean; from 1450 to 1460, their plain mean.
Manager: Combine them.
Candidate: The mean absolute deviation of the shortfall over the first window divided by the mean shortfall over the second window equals -0.15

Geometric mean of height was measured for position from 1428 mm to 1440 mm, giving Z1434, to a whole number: 134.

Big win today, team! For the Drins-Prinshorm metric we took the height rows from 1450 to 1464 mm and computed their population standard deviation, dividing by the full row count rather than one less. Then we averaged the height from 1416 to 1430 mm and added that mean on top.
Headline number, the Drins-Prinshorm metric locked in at 193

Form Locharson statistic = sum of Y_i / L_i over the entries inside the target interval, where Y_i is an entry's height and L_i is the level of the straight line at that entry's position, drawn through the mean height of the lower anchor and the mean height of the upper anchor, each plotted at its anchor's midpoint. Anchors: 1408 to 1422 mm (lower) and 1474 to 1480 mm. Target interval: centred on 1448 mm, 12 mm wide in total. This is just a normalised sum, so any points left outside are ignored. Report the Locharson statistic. 4.7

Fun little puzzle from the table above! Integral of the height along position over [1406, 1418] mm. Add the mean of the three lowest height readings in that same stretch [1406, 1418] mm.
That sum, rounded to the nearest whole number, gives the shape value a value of 2608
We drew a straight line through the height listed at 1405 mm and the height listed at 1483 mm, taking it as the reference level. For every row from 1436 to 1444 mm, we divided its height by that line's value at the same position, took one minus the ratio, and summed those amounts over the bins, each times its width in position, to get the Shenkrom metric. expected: 3.2 mm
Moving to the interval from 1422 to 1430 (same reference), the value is 2.1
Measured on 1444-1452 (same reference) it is 1.8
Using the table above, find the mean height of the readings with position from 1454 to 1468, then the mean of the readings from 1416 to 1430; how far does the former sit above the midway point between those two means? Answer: 30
